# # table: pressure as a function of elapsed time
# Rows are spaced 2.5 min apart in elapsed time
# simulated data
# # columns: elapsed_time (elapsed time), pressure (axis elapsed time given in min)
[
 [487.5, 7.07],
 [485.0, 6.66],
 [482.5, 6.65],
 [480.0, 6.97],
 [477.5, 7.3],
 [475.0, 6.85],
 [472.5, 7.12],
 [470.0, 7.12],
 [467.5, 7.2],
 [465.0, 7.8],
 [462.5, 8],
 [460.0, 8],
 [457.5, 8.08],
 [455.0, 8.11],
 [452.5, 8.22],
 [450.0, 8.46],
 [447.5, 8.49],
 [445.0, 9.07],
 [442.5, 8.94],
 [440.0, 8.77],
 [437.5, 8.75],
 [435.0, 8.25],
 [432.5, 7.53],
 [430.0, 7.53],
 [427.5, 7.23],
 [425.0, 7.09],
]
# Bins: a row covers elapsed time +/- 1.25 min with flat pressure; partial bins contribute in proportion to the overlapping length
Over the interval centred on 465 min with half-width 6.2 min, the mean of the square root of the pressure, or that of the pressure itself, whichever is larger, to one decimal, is 7.6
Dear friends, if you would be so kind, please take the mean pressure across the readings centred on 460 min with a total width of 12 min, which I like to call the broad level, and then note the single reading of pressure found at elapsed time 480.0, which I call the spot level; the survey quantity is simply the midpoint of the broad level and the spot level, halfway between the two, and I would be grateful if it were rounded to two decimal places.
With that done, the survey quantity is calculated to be 7.48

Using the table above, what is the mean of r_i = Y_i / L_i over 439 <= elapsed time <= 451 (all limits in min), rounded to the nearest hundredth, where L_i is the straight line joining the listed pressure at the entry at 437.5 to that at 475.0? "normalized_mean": 1.05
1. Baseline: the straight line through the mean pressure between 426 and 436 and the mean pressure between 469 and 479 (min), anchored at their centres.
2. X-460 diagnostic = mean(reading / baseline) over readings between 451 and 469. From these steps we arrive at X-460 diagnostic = 1.09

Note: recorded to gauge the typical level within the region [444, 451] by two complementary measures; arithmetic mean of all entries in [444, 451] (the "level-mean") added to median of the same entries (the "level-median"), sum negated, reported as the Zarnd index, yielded -17.2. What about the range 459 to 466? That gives -15.9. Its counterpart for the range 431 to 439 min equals -16.4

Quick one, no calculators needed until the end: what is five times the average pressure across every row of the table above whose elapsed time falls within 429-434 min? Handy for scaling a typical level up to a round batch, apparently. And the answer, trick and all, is 38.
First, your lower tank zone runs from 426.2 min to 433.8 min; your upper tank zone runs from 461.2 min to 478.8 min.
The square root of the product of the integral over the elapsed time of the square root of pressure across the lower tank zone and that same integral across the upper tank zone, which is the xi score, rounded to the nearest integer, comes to 31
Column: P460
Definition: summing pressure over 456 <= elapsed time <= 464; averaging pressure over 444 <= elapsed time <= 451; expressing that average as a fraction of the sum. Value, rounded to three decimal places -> 0.360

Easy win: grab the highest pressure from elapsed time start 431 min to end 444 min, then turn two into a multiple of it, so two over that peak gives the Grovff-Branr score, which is 0.22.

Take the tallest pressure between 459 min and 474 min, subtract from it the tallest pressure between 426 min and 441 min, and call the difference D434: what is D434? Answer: -0.77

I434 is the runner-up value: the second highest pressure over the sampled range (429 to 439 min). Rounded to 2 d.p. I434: 8.25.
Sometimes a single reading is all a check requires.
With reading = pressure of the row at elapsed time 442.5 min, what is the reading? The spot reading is 8.94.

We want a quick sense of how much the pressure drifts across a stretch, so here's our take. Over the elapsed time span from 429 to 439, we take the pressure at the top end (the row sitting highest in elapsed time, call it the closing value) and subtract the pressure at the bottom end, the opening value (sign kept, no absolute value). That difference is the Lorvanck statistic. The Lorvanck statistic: 1.2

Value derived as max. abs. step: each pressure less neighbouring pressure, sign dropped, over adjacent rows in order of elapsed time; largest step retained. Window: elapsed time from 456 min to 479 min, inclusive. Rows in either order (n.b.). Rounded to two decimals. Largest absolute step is 0.60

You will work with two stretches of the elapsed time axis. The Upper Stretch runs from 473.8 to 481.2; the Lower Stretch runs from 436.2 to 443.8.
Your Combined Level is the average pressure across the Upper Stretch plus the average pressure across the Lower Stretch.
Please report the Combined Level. 15.9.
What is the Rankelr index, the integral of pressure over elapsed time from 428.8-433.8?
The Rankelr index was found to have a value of 38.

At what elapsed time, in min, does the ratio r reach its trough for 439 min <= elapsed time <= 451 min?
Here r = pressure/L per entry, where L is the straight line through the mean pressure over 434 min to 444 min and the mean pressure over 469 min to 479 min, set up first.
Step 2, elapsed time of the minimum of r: 440.0 min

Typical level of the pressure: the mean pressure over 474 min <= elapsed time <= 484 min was 6.94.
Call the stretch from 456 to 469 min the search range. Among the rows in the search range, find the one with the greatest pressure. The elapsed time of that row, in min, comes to 457.5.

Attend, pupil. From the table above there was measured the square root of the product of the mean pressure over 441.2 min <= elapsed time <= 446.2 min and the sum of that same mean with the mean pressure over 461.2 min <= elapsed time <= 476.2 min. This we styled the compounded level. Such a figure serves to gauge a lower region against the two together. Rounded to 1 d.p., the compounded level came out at 12.1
